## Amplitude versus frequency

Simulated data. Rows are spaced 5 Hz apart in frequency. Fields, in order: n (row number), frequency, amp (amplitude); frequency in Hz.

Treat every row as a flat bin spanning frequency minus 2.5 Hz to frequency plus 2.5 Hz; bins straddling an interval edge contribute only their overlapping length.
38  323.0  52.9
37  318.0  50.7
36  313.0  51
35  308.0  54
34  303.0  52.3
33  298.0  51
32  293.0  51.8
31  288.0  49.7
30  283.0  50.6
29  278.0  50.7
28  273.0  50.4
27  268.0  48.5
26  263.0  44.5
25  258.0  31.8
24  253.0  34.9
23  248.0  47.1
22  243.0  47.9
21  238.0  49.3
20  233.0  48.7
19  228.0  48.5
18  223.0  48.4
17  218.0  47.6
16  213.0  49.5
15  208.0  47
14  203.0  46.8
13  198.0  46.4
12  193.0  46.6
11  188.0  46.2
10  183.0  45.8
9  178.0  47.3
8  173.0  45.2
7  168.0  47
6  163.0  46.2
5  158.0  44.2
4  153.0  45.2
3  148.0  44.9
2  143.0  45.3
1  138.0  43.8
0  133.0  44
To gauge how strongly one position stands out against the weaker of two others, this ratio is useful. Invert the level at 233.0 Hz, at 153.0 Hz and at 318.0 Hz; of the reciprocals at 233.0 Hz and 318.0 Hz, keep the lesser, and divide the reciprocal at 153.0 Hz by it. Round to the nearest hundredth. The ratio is 1.12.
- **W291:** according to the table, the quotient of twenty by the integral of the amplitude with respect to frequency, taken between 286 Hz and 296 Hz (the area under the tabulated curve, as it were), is 0.0394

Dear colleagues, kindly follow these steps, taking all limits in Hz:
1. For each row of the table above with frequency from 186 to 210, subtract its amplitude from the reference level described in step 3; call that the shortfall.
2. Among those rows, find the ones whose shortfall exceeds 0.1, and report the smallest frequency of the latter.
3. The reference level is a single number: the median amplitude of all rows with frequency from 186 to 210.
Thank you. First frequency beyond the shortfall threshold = 188.0 Hz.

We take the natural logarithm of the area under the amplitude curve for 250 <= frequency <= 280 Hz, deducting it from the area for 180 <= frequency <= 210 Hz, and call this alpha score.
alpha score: 1387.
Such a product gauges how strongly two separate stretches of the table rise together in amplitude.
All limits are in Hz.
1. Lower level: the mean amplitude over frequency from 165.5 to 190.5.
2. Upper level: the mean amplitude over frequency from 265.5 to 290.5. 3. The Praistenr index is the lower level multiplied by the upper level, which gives 2314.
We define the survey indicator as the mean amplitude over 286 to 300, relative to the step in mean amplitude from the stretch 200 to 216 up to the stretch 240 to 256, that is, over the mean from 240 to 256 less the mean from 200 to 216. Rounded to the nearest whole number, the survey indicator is -11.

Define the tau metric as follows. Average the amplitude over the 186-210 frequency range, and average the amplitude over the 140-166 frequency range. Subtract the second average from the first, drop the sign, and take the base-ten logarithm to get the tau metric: 0.16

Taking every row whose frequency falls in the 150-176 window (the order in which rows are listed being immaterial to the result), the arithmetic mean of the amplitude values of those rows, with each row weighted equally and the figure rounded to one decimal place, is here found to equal 45.6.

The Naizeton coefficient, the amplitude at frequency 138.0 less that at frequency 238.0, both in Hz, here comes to -5.5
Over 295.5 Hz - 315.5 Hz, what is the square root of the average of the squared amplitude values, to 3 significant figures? 52.1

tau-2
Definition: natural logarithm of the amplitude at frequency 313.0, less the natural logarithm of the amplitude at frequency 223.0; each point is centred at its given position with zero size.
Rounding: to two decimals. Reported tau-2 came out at 0.05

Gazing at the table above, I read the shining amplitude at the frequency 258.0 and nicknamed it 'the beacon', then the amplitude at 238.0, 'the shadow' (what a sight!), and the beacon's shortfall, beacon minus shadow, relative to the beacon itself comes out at -0.55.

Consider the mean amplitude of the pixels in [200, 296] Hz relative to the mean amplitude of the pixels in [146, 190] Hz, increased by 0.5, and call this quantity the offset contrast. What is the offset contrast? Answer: 1.53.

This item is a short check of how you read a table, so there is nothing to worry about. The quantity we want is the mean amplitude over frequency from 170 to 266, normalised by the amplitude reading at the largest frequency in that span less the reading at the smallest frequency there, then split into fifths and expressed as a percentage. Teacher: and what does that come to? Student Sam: -1308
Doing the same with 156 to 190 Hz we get 460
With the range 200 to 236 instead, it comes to 506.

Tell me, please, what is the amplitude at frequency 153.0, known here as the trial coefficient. 45.2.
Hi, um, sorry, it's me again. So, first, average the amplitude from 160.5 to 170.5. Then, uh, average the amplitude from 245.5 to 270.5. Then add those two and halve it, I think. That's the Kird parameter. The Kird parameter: 44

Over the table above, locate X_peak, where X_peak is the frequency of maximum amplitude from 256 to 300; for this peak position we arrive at 293.0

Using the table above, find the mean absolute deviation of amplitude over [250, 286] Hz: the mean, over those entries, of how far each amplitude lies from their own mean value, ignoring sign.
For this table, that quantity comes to 6.4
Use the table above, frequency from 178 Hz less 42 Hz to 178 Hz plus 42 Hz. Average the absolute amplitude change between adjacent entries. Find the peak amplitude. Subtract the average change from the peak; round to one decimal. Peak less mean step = 48.4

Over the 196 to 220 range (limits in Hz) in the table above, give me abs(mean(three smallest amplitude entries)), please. 46.7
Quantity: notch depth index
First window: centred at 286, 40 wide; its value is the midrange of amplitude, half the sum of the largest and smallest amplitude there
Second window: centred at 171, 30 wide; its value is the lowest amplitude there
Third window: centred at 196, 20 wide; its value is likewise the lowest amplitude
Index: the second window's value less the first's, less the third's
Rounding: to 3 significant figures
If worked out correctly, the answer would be -52.4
